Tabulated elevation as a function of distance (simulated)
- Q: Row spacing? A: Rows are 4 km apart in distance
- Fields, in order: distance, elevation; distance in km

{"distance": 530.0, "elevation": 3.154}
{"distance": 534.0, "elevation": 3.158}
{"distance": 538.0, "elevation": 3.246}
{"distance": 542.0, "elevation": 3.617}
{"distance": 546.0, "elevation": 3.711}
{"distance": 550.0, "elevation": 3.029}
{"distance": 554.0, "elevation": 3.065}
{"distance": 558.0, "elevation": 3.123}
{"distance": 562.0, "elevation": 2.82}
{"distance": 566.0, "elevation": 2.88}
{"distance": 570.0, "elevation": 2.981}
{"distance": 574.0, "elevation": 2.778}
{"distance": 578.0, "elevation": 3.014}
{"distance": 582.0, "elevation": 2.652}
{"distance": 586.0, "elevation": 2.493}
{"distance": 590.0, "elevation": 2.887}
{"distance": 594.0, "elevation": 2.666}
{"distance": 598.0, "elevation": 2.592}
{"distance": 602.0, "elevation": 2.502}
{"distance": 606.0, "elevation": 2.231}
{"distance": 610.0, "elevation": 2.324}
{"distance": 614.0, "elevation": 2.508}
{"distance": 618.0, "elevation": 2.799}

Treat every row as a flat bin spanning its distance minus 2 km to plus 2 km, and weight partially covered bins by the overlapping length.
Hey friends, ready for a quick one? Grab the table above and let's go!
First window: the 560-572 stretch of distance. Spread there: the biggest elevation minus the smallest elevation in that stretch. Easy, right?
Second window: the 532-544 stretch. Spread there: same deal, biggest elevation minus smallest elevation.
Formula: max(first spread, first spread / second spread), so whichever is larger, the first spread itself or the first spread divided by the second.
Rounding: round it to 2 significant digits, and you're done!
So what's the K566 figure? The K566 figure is 0.35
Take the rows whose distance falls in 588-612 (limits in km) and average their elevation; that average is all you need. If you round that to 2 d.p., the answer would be 2.53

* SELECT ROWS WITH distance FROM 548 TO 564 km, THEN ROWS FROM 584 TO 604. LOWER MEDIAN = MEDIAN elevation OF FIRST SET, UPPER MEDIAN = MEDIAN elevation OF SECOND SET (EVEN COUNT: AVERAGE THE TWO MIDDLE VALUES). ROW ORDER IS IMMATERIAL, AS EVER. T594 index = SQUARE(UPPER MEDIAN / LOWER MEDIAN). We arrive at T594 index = 0.72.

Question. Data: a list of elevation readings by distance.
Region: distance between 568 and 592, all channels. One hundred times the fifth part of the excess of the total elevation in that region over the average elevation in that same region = 280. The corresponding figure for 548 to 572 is 298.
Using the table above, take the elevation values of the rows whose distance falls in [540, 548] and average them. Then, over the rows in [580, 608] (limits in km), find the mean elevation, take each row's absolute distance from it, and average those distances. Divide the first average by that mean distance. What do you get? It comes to 25.7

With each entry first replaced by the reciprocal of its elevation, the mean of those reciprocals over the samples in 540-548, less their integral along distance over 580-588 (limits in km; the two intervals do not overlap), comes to -2.8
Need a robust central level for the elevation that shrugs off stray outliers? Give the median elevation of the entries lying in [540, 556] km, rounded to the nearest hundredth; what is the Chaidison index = 3.34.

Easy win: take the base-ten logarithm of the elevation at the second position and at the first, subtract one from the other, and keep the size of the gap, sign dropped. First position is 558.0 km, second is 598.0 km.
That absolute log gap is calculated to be 0.08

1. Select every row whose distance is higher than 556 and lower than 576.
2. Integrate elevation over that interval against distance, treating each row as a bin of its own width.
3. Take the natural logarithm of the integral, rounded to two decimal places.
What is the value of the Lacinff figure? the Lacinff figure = 4.07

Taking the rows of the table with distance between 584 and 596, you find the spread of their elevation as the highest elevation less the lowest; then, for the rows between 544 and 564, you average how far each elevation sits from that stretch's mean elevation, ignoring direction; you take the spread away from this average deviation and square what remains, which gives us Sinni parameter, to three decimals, 0.029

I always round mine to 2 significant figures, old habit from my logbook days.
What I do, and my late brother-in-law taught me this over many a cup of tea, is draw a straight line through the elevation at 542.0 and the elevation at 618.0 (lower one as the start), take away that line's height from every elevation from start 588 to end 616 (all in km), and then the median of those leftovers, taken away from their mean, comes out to -0.019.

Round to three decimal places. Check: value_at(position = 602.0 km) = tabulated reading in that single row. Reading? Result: 2.502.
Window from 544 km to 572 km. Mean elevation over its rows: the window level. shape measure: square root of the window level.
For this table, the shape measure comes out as 1.76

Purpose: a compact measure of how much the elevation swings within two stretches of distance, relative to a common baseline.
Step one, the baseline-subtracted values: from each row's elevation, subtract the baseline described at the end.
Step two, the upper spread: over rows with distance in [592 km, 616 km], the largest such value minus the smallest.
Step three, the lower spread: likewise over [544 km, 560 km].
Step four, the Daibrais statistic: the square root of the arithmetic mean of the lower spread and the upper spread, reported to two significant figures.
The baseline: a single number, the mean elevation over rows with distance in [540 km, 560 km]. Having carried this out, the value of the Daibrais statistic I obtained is 0.75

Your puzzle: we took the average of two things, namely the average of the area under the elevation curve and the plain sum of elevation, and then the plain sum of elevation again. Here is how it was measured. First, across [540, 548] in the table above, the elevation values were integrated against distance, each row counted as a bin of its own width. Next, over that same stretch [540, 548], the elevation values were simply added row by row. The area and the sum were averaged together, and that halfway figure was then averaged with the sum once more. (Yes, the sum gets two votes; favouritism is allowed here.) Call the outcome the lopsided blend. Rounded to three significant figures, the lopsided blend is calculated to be 12.8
